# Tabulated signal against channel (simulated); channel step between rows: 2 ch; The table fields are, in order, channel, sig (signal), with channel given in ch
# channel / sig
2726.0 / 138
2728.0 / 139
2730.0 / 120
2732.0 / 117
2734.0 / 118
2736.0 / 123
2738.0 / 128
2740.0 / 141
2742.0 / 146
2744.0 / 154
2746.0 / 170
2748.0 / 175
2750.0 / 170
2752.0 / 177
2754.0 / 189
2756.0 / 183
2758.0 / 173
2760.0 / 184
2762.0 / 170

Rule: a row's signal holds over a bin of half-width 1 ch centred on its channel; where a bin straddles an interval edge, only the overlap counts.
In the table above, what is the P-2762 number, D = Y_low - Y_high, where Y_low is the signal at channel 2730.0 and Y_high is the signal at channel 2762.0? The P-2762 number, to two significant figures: -50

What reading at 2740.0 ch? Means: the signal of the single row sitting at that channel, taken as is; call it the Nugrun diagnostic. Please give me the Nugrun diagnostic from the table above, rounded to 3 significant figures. 141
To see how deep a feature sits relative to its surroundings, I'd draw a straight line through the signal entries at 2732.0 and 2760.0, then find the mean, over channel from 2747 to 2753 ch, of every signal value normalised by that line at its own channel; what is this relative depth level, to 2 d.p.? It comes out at 1.09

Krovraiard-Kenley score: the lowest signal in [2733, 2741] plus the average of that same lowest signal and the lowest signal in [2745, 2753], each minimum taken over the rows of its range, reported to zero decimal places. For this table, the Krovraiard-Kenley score 262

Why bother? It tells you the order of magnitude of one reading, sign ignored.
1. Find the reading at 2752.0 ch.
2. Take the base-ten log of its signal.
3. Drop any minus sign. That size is 2.25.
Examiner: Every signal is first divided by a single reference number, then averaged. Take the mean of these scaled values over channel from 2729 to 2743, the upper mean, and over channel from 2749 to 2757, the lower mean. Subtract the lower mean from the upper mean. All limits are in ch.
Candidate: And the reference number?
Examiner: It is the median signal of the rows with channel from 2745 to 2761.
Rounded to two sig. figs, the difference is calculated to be -0.30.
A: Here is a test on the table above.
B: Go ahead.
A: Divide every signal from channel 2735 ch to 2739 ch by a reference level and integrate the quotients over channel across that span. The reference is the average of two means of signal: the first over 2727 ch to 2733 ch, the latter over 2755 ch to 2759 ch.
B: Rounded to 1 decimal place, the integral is 3.3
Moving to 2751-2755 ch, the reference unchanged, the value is 4.8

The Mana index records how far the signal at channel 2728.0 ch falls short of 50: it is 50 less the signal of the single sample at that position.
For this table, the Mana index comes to -89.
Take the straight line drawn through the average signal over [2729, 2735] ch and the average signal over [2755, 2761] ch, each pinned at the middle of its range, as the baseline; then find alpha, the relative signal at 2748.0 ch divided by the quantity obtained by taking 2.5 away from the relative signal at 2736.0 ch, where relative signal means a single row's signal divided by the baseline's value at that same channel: -0.73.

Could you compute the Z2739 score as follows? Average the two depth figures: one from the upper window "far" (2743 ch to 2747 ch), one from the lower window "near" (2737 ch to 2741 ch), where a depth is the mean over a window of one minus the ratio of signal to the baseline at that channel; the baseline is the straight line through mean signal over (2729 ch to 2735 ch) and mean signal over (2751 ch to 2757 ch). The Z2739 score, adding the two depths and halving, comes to -0.001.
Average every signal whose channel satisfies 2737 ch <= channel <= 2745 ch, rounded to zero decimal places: 142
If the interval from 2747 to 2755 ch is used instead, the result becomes 178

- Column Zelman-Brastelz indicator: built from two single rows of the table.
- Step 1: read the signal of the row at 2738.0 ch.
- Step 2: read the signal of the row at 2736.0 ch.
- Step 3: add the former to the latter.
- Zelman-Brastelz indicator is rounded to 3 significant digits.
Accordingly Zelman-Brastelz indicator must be 251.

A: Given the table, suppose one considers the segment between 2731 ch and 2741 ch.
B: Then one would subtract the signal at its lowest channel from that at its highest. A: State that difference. 24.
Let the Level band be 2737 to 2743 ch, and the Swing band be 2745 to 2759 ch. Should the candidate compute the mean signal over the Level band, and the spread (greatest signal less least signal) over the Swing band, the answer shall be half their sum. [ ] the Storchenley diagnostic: 78.7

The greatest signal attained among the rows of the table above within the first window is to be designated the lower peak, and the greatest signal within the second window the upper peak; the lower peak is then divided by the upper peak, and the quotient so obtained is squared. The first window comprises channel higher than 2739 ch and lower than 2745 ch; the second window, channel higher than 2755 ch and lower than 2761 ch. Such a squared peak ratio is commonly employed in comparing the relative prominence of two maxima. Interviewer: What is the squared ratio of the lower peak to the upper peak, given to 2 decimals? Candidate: 0.70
